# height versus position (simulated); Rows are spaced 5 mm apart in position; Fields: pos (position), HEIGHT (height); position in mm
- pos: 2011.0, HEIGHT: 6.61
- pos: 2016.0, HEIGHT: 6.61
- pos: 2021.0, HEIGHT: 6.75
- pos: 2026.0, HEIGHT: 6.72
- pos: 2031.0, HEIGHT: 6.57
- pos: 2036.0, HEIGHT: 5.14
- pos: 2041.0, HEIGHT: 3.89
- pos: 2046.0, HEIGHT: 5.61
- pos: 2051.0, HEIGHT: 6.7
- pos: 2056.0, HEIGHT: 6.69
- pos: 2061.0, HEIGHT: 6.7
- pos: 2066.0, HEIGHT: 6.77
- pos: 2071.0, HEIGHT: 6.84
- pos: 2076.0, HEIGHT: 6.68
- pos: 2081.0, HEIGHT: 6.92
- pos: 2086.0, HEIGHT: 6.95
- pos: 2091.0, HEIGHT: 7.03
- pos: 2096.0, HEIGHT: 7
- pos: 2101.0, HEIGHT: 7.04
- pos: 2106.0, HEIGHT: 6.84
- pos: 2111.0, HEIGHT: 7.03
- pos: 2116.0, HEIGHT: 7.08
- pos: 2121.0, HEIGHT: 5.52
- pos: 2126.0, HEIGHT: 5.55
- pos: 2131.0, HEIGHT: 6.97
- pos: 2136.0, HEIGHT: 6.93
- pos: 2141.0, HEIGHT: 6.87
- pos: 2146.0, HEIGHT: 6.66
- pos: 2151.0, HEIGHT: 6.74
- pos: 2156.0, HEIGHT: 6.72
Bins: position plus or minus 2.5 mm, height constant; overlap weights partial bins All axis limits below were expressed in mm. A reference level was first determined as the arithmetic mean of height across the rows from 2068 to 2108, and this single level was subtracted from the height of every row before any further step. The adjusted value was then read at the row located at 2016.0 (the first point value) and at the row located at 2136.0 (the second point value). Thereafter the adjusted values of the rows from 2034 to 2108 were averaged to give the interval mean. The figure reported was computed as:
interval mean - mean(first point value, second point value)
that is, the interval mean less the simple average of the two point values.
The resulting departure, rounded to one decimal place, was -0.3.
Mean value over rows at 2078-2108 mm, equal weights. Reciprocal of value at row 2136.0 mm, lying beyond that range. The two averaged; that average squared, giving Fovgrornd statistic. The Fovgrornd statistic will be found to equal 12.6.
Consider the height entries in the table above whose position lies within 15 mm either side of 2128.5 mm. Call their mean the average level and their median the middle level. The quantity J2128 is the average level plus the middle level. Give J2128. 13.4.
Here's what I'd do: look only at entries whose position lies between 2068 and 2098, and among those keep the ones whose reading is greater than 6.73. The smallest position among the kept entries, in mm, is 2071.0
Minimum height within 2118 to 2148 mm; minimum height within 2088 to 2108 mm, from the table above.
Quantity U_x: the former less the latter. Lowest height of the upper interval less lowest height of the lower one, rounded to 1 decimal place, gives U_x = -1.3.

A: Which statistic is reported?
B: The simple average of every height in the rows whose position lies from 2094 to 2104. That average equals 7.0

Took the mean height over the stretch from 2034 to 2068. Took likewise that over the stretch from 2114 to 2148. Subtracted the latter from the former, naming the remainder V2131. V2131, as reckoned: -0.6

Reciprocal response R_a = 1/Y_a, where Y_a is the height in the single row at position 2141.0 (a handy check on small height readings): 0.146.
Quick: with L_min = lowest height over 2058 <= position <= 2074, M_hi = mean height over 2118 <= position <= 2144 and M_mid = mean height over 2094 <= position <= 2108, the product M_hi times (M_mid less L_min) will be 1.7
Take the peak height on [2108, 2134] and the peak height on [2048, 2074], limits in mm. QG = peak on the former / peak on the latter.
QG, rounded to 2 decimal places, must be 1.04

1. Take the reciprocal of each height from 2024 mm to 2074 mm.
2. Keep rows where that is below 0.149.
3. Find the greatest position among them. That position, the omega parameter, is 2071.0 mm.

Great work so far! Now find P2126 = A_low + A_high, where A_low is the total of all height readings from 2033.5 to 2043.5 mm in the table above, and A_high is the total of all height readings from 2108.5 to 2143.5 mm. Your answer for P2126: 55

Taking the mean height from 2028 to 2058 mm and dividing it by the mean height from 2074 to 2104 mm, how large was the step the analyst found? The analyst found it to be 0.831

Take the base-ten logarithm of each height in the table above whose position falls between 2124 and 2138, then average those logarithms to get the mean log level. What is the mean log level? 0.81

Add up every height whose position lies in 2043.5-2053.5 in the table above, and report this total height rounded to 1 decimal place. 12.3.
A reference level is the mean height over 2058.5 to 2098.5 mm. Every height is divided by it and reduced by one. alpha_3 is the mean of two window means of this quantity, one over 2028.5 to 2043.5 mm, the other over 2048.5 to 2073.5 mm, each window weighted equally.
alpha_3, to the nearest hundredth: -0.13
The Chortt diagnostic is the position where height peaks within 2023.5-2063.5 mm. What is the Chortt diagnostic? 2026.0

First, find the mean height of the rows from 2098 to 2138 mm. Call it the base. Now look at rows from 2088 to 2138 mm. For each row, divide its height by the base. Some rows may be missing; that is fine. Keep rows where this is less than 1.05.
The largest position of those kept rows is 2136.0 mm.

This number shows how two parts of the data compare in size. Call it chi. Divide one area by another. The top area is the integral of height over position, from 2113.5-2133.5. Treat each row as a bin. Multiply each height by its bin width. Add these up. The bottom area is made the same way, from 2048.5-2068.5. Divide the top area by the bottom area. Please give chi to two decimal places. 0.94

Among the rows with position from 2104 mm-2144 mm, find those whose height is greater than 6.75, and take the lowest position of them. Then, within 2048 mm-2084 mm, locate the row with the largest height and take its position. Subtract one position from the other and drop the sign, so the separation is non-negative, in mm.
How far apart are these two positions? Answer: 25 mm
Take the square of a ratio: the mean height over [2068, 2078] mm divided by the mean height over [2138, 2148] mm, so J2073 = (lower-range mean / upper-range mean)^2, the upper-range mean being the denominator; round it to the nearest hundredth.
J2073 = 1.00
